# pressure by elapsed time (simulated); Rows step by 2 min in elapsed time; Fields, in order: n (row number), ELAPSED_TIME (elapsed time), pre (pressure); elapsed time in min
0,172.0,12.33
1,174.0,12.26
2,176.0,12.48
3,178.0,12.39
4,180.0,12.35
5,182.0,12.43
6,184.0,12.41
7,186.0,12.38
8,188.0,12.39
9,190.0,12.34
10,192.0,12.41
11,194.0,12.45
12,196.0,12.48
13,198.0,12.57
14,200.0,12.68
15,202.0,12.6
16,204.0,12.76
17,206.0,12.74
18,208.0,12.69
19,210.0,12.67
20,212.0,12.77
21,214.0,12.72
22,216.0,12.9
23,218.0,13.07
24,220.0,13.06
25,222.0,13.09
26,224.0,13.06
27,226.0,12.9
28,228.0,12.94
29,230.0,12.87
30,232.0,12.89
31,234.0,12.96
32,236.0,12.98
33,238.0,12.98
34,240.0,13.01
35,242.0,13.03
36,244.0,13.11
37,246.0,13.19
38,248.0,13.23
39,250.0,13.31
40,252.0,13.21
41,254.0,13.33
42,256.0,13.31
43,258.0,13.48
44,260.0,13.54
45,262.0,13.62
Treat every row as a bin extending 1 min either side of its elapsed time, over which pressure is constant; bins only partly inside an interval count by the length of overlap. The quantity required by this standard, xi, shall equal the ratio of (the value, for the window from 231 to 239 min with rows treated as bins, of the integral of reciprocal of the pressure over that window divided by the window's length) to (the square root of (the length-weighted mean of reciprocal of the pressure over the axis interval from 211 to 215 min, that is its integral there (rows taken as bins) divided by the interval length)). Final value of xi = 0.276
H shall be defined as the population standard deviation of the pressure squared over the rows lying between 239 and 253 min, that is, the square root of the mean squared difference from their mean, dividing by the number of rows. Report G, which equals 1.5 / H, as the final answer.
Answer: 0.6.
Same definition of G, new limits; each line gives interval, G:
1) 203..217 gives 0.8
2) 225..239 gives 1.4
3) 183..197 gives 1.4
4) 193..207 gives 0.5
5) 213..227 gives 0.5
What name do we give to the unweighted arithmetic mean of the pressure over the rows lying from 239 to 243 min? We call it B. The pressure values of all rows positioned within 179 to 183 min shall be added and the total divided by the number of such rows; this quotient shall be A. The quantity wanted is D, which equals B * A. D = 161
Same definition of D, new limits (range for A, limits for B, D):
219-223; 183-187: 162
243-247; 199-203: 166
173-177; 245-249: 163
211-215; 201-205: 162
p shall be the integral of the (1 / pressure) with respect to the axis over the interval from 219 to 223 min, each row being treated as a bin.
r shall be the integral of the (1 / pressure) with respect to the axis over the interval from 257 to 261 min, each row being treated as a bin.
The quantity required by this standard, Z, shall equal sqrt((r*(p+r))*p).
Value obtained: 0.234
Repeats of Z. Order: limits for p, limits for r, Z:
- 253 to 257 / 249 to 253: 0.234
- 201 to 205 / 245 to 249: 0.243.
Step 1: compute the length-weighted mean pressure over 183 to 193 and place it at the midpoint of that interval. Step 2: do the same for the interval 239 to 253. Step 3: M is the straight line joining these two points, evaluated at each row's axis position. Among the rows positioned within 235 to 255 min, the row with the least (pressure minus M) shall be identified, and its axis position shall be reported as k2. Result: 242.0 min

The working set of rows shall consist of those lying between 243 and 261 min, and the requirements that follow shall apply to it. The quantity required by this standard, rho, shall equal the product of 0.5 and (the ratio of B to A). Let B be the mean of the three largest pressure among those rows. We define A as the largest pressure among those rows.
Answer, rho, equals 0.497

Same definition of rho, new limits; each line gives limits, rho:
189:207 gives 0.499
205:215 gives 0.499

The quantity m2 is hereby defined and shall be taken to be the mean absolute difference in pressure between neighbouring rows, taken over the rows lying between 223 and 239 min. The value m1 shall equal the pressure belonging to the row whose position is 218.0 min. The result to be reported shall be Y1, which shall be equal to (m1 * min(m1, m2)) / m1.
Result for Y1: 0.054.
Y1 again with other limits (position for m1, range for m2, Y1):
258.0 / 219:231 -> 0.066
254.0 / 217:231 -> 0.057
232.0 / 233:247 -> 0.038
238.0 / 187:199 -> 0.056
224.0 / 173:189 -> 0.070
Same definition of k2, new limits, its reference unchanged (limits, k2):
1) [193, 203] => 194.0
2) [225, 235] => 232.0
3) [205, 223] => 214.0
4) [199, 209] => 202.0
